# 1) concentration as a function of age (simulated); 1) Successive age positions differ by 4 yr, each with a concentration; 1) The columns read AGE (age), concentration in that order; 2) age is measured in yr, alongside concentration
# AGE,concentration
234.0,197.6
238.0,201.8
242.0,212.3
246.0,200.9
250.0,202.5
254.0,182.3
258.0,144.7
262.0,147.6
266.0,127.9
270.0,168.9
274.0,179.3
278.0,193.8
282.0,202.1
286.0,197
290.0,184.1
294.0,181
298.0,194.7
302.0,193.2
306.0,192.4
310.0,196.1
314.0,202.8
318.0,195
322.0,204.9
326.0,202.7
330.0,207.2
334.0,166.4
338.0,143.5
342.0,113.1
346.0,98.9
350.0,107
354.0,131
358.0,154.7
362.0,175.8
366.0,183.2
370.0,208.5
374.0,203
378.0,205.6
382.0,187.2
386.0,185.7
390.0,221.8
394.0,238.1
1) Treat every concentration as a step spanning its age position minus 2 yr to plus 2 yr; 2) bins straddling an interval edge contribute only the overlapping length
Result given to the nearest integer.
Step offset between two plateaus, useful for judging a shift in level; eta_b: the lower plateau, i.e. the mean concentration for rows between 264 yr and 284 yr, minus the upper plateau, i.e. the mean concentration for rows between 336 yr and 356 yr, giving 56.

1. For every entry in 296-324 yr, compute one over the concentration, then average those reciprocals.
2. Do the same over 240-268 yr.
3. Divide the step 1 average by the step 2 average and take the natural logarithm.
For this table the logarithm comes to -0.2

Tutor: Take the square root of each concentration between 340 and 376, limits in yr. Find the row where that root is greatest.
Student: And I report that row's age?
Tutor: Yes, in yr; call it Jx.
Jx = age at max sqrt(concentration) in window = 370.0 yr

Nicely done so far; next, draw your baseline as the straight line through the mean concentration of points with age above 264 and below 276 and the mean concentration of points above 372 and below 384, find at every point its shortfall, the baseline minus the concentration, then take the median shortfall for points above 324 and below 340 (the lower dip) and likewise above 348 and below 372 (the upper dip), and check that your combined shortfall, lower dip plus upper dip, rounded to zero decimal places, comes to 23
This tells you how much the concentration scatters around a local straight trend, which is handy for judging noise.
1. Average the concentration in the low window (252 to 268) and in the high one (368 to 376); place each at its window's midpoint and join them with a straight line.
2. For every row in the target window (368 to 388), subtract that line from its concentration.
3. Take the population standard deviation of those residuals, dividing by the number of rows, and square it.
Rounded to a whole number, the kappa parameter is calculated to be 148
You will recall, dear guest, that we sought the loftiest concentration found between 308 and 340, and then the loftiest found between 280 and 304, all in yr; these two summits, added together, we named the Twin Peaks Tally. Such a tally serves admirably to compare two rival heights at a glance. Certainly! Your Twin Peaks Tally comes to 409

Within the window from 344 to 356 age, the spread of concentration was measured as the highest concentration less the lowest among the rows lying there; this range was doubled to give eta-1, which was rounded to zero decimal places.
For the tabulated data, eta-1 64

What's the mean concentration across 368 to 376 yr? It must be 206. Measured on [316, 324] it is 200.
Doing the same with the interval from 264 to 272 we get 148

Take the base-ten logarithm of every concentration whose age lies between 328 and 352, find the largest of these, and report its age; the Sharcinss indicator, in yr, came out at 330.0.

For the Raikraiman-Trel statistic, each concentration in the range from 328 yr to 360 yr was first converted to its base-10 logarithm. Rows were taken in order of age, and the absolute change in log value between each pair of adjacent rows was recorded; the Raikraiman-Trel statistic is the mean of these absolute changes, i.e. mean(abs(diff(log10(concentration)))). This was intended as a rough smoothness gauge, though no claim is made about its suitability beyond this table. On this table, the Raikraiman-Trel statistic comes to 0.074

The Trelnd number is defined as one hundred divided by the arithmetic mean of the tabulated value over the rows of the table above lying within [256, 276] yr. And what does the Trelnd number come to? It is 0.65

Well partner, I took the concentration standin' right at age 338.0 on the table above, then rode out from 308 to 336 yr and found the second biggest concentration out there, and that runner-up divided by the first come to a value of 1.43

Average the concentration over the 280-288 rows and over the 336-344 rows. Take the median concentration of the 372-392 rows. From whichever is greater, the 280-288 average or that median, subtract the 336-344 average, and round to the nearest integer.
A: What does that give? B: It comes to 75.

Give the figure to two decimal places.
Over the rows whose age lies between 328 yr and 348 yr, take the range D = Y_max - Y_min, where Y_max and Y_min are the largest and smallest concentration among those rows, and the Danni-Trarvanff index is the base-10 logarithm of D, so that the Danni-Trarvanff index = 2.03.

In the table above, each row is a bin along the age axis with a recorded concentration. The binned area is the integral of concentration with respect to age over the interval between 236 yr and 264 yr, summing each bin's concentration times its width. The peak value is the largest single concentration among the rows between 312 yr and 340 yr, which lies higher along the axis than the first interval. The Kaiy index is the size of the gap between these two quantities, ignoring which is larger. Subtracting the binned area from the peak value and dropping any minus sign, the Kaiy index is 4961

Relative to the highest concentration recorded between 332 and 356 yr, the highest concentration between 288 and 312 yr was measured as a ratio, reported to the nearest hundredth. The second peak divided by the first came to 1.18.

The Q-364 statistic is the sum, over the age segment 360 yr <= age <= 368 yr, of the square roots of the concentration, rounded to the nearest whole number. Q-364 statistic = 27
